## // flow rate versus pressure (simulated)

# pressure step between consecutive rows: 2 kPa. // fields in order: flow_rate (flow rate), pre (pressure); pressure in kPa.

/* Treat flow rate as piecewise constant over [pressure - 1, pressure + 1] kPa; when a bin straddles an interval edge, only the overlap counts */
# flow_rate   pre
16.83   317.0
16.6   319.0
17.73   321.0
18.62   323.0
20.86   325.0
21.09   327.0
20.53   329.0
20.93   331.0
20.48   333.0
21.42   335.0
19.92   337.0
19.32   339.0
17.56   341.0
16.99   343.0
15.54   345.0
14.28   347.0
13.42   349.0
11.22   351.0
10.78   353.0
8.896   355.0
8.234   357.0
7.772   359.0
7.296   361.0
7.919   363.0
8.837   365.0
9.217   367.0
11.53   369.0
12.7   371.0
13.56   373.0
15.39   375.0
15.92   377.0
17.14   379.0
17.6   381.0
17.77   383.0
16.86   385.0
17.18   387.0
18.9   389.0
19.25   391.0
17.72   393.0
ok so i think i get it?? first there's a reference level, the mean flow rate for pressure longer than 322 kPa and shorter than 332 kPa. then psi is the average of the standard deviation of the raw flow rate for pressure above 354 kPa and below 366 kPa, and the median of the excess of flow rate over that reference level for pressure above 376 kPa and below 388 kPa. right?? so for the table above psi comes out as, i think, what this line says -1.3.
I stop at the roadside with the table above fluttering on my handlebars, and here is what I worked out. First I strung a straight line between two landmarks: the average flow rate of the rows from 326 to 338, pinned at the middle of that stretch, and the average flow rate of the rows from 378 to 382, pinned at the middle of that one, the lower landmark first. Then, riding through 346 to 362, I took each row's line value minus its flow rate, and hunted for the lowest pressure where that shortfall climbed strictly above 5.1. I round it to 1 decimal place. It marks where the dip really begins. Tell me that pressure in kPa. 347.0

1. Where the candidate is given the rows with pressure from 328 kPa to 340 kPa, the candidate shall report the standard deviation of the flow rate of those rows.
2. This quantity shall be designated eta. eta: 0.7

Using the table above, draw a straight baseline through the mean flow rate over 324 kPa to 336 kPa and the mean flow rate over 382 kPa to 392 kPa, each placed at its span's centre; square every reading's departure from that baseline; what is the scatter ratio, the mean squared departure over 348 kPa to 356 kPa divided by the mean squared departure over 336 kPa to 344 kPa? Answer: 16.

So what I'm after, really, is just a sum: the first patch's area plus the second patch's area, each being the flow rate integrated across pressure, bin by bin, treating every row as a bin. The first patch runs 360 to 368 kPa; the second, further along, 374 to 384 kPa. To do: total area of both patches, 234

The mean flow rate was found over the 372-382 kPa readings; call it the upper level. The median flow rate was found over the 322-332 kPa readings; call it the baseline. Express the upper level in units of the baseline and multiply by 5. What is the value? 3.8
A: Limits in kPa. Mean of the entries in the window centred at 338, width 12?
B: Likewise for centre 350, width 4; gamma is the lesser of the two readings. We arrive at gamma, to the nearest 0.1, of 12.3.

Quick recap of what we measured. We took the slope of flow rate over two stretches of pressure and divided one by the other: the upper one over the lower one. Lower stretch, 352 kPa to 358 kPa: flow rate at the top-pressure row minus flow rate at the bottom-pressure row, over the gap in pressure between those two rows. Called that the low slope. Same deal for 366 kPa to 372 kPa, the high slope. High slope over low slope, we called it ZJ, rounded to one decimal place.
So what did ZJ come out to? -1.4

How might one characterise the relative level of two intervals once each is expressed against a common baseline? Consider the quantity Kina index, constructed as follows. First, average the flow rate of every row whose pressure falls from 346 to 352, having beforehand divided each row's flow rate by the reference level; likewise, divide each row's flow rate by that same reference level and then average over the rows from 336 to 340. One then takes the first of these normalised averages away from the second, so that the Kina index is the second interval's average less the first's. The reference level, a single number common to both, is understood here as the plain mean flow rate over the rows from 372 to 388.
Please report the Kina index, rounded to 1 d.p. 0.4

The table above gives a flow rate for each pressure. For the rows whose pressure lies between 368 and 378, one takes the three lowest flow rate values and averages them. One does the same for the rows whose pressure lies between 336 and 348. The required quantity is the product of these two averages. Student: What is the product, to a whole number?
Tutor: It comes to 197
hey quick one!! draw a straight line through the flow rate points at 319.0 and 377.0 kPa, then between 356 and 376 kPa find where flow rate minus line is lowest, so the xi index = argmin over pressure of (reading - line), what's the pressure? 361.0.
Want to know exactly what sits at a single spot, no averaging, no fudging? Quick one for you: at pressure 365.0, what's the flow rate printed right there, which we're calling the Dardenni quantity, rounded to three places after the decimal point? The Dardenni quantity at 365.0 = 8.837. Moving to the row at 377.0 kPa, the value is 15.920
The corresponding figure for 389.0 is 18.900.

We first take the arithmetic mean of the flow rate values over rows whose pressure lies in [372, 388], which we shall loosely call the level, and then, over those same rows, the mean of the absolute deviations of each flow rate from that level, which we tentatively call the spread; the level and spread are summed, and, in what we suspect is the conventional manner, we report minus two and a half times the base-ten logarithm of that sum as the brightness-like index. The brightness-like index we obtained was -3.11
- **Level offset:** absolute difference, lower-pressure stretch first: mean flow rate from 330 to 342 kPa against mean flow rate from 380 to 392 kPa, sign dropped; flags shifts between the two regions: 2.0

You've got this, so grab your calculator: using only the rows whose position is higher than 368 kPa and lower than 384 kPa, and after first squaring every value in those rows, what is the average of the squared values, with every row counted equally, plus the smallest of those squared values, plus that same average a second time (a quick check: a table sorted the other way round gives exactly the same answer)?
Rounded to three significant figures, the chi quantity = 605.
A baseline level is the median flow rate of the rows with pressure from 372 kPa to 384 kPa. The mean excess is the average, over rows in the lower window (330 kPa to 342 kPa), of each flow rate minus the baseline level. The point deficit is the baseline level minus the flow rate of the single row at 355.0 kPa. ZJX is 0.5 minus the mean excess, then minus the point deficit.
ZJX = -11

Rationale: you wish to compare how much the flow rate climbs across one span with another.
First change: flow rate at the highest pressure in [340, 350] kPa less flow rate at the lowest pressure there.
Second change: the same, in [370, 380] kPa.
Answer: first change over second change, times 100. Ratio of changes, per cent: -93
